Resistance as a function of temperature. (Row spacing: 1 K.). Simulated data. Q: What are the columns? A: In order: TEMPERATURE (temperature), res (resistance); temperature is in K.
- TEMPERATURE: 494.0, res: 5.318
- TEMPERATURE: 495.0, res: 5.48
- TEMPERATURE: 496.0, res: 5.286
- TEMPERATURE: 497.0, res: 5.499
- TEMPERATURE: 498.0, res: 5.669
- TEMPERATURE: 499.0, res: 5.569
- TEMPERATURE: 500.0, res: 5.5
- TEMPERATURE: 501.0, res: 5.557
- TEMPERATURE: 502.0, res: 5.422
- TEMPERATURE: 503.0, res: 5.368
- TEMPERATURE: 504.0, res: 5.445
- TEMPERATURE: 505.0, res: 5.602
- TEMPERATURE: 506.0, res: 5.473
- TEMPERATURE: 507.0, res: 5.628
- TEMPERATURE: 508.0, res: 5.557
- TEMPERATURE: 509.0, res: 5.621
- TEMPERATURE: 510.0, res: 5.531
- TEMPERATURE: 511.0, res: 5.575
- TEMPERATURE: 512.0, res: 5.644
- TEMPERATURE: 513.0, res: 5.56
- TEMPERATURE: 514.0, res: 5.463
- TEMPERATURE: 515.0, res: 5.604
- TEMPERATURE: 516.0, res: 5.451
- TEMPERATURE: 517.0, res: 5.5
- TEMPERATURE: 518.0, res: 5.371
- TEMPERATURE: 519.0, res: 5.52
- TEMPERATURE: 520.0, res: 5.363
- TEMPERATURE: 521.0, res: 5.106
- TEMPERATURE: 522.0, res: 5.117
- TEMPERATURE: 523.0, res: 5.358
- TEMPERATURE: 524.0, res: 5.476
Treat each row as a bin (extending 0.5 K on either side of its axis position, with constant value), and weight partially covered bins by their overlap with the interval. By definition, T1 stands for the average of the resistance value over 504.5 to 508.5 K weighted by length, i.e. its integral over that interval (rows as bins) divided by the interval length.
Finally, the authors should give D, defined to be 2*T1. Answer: 11.13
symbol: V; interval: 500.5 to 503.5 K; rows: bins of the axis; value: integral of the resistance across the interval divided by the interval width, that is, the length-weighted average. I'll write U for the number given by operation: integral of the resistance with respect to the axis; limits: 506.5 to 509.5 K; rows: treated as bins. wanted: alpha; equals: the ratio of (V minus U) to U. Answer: -0.676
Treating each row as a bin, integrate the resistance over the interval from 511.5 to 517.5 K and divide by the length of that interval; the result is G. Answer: 5.54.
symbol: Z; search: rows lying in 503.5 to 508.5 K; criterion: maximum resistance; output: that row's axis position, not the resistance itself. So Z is 507.0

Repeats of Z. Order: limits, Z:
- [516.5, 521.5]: 519.0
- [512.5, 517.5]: 515.0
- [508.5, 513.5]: 512.0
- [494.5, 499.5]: 498.0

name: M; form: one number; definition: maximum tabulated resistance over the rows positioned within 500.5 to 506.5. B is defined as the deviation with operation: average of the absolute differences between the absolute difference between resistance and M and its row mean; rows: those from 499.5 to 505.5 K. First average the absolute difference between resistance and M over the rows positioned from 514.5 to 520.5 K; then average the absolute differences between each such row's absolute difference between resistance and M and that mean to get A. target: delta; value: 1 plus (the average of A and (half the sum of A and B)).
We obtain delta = 1.072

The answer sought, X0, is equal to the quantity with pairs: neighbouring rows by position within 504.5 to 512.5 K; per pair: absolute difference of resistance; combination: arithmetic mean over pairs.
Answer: 0.089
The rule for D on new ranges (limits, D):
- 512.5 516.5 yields 11.04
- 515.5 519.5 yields 10.92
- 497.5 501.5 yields 11.15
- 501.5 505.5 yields 10.92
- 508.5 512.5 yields 11.19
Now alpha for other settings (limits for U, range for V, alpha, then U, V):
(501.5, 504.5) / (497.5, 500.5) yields -0.656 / 16.2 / 5.58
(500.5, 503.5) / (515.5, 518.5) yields -0.667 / 16.3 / 5.44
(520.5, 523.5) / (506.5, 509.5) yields -0.640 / 15.6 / 5.60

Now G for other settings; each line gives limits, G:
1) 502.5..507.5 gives 5.50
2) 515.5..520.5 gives 5.44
